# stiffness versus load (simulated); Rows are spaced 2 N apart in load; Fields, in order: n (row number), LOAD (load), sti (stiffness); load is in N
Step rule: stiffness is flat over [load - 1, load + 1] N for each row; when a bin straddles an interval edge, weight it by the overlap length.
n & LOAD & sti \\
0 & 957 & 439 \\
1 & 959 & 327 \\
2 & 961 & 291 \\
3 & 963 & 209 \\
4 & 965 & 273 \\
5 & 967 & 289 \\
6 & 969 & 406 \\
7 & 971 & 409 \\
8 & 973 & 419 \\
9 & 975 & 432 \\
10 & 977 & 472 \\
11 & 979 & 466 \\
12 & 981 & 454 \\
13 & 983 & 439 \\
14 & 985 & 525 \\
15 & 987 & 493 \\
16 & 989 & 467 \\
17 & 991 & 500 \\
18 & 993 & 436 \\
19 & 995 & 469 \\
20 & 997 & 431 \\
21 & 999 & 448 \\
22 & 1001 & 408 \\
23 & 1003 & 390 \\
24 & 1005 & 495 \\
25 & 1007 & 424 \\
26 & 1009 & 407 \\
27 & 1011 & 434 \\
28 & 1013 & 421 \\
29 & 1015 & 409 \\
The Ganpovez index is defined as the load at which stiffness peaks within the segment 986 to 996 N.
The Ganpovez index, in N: 991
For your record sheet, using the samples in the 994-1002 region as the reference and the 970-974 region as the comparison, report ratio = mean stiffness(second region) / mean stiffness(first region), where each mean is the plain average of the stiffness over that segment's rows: 0.94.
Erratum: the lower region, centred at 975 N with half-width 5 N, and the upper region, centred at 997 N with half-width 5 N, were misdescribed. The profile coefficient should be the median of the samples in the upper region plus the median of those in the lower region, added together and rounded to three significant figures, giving 868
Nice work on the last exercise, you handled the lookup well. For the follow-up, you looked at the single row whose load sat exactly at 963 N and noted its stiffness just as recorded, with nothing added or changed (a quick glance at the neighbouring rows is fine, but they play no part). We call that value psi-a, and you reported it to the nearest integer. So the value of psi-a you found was 209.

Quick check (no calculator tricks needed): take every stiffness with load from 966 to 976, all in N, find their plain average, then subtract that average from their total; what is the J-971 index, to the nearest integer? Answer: 1564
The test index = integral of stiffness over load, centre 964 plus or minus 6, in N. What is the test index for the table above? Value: 3590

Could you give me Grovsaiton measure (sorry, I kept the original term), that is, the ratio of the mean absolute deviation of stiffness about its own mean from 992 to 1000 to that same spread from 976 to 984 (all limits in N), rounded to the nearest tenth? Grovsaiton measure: 1.1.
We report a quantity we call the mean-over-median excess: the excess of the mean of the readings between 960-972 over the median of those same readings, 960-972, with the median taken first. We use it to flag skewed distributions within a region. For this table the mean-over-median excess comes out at 23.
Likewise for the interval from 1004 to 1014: 12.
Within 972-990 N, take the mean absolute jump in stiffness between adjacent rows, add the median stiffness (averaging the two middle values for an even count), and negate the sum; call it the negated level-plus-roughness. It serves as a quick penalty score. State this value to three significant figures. -495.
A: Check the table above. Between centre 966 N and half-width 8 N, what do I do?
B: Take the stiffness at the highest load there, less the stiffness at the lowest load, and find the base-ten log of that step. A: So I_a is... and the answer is 2.0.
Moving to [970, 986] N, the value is 2.1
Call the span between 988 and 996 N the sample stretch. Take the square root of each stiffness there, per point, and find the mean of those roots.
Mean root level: 21.6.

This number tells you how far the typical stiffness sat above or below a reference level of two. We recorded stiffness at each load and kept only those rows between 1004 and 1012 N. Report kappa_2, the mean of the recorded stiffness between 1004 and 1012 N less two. 438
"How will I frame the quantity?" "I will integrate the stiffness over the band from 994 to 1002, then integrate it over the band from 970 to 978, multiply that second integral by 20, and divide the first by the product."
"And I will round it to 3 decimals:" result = 0.051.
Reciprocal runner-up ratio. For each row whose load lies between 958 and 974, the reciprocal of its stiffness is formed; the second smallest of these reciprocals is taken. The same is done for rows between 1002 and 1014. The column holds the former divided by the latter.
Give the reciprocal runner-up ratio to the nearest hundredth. 1.06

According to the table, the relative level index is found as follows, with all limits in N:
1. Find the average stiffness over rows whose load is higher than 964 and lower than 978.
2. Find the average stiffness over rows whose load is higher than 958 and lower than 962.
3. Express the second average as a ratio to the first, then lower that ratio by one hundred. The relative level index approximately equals -99.20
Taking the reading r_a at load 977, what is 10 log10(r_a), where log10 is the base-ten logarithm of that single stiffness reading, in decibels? 26.7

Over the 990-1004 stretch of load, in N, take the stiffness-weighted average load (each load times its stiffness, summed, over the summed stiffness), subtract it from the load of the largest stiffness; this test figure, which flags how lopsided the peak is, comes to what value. -5.7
